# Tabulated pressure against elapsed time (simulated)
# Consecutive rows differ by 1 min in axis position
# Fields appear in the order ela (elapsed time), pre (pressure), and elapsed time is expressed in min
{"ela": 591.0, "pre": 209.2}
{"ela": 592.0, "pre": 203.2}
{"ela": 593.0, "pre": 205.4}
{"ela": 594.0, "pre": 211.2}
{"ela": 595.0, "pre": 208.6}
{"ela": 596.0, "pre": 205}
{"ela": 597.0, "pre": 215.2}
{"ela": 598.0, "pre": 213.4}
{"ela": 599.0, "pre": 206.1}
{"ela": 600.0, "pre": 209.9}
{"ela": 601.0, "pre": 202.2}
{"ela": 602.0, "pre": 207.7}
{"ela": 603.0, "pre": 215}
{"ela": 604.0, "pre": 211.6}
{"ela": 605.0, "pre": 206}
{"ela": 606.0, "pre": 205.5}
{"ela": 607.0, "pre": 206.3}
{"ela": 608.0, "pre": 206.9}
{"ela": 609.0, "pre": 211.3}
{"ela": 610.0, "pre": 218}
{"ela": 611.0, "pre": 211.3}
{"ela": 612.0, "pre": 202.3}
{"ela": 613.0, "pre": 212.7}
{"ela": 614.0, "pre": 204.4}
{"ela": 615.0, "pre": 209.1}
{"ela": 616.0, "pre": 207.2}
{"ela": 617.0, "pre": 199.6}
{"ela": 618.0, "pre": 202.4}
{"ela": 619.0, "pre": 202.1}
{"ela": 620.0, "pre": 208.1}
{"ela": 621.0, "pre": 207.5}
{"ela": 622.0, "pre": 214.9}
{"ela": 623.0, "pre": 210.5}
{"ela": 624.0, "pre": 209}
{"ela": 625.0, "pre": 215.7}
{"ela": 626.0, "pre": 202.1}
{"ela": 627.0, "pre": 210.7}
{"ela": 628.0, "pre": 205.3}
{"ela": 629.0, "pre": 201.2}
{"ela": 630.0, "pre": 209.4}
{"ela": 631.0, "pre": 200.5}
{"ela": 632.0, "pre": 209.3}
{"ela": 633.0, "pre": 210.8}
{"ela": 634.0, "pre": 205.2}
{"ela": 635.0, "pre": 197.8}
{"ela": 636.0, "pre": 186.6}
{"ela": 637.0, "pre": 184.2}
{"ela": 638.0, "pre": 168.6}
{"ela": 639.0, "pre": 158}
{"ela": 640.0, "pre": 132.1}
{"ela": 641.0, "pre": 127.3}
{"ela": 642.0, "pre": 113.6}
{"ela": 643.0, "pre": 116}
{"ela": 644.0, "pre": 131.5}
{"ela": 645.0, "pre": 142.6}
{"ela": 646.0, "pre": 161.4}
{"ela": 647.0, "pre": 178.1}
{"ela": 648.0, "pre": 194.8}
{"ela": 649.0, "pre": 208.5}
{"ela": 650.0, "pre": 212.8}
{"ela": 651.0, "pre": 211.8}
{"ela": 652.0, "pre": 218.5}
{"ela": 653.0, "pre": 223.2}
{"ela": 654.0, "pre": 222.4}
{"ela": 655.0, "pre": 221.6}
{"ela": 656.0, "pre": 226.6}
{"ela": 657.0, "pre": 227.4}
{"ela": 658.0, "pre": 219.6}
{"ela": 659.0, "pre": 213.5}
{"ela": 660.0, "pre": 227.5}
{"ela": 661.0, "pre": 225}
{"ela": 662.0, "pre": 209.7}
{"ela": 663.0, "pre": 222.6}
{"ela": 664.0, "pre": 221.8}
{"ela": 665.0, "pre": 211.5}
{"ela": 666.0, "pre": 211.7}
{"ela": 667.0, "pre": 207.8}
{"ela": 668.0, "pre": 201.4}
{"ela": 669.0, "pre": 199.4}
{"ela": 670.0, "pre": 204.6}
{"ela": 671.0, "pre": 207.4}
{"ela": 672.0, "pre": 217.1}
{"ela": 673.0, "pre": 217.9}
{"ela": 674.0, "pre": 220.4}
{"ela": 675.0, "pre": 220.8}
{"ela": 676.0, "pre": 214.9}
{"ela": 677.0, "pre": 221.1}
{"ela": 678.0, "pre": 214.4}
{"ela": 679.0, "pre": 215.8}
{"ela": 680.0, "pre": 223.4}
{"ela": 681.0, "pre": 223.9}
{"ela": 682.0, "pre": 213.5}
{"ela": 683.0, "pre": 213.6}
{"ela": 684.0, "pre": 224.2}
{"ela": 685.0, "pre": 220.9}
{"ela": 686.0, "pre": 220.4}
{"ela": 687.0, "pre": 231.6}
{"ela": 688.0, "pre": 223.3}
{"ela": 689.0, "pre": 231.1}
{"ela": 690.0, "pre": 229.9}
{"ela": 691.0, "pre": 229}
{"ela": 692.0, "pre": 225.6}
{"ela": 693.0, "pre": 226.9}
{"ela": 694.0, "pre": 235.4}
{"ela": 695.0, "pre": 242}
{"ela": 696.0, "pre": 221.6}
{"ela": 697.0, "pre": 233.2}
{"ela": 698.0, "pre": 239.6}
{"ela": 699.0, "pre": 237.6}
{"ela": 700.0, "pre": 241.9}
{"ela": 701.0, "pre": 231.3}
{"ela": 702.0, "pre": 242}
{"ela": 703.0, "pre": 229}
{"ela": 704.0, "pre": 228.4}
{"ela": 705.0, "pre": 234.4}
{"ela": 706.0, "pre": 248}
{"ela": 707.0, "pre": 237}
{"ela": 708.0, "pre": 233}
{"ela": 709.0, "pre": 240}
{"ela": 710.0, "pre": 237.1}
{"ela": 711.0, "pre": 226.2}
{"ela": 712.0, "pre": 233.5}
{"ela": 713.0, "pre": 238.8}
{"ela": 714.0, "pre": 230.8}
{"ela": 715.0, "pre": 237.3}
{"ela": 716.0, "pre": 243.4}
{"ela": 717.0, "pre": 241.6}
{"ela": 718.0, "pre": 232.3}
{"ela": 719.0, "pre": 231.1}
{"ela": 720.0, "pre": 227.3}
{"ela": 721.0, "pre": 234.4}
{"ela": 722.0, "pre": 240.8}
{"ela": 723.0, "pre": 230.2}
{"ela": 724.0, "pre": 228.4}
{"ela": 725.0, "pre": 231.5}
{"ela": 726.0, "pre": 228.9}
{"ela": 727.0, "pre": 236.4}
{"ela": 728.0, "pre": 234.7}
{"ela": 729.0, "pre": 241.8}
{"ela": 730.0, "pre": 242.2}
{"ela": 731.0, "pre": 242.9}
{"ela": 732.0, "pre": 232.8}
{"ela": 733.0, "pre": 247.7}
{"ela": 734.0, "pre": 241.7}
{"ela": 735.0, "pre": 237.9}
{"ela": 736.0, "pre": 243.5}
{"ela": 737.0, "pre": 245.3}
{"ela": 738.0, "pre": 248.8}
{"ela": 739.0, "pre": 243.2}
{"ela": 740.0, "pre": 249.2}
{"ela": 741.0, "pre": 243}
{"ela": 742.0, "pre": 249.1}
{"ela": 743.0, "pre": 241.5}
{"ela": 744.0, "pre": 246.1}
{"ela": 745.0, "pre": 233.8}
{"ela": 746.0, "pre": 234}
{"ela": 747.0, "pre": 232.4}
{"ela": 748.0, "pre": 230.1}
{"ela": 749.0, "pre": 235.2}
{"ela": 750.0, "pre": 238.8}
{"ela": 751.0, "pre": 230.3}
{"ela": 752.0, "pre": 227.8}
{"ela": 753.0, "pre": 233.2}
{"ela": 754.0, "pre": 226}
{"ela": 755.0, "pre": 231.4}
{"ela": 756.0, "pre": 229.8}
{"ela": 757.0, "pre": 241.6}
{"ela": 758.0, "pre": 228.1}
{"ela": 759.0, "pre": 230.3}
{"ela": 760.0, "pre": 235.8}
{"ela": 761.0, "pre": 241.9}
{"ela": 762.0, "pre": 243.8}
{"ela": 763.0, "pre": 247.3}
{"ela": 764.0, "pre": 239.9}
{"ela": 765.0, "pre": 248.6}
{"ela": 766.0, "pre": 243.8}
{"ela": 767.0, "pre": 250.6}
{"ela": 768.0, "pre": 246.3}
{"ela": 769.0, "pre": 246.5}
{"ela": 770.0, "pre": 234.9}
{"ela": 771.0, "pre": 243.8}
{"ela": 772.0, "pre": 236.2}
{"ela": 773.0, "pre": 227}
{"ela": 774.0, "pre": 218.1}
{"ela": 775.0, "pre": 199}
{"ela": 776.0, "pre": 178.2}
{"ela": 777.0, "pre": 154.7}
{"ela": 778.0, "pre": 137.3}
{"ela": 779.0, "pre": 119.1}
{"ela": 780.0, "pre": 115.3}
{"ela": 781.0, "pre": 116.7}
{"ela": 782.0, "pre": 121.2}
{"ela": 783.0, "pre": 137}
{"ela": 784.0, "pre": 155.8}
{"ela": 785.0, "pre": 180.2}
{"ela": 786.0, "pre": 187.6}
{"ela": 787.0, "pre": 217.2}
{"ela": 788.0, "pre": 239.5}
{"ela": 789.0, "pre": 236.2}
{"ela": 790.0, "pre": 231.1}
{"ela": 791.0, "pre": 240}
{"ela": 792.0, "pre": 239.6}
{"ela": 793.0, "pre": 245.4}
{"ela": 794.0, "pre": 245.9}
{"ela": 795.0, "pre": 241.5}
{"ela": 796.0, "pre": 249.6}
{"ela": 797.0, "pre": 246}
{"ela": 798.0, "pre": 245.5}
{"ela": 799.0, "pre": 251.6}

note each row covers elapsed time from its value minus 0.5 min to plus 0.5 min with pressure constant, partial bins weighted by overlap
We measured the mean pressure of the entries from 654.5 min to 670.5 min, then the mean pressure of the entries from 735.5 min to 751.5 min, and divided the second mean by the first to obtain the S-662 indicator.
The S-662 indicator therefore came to 1.1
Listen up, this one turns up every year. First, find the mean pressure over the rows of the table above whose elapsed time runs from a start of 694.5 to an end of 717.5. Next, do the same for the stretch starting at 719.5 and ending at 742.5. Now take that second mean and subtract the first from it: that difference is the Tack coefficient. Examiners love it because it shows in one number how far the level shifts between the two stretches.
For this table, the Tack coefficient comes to 3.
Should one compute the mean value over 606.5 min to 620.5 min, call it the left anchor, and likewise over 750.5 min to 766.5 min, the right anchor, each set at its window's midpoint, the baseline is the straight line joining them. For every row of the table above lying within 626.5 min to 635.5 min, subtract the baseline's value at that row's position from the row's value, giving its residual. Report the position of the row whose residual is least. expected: 635.0 min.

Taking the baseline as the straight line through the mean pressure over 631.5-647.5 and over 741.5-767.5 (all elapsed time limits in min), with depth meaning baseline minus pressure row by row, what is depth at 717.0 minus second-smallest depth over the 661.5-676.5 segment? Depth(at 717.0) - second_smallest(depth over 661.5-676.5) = 14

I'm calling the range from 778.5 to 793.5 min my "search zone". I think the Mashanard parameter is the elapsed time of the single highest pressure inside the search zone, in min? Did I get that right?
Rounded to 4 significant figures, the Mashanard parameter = 793.0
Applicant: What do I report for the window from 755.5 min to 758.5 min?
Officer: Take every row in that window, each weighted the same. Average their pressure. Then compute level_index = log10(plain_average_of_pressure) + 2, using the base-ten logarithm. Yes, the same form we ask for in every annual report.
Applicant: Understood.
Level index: 4.37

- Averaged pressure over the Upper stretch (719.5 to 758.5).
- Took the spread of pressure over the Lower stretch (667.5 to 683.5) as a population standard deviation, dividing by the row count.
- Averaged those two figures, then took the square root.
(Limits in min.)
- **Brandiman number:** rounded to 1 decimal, 11.1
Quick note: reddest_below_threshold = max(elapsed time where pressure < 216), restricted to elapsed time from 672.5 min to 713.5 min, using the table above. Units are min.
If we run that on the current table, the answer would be 683.0 min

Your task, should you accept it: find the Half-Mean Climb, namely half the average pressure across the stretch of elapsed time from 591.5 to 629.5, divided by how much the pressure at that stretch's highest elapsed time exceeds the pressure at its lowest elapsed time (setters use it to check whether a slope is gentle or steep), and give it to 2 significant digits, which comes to -52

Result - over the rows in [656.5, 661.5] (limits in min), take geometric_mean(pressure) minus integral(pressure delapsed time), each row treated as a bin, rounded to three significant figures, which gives -890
